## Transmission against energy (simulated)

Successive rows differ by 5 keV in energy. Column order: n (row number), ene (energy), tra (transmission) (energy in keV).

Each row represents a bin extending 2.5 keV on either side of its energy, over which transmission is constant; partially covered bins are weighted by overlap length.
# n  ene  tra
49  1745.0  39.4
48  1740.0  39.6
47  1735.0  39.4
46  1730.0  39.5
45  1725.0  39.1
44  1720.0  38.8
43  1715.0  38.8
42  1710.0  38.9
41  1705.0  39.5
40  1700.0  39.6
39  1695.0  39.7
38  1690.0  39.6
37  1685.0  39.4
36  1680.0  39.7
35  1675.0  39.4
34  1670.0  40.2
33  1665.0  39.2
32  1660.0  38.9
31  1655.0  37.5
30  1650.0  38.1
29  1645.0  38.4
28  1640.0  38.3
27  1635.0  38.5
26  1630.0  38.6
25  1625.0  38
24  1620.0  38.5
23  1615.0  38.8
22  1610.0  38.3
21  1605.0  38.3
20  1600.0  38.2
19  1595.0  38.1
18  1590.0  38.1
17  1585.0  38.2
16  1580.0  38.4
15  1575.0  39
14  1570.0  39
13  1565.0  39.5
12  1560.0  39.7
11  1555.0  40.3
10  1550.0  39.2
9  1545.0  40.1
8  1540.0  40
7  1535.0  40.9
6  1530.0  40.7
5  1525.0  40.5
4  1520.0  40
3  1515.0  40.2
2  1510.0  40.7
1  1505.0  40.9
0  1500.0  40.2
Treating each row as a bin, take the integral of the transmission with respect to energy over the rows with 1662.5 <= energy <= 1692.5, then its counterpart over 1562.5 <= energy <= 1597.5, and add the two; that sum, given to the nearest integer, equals 2539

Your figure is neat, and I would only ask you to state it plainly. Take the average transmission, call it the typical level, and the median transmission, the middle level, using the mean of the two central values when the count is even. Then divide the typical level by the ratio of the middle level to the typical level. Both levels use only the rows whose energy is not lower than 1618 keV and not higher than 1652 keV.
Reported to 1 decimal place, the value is 38.3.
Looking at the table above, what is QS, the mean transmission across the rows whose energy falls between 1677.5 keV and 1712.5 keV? 39.5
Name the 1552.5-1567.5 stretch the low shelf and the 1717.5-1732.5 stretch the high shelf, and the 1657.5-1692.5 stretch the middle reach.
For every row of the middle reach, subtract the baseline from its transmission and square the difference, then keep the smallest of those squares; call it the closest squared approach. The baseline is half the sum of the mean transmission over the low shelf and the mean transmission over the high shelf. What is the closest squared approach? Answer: 0.0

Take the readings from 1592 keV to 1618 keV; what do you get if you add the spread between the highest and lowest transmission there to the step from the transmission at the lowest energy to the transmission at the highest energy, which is 1.4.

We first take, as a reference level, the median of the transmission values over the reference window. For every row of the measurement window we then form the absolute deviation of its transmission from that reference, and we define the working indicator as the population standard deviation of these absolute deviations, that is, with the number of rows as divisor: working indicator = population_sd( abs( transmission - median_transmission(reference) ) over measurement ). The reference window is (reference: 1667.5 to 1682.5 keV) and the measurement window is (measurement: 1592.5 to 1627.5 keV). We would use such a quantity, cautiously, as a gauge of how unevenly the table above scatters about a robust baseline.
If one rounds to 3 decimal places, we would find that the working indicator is 0.247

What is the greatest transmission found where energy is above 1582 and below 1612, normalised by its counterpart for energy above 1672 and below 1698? 0.96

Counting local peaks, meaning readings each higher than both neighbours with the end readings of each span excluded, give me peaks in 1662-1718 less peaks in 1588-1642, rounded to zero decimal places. 1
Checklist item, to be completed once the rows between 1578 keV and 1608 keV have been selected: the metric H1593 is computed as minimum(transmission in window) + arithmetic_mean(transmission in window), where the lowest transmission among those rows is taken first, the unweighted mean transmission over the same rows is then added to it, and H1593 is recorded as 76.3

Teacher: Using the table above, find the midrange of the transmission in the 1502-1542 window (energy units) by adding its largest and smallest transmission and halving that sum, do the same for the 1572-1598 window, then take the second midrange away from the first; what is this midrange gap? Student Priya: 1.9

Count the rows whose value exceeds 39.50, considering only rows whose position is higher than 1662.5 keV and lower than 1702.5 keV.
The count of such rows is 5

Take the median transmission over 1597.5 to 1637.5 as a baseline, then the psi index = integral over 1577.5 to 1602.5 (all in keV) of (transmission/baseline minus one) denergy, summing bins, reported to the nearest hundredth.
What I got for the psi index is -0.13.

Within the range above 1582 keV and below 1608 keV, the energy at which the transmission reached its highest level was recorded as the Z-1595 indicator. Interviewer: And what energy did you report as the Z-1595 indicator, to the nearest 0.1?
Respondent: 1605.0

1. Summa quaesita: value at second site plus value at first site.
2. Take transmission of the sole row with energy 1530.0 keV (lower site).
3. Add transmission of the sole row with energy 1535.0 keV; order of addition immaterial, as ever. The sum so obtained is 81.6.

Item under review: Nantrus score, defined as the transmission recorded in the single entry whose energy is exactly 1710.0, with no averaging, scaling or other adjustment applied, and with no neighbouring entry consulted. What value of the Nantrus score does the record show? 38.9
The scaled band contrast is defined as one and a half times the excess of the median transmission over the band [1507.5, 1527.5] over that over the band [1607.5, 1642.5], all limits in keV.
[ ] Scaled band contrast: 3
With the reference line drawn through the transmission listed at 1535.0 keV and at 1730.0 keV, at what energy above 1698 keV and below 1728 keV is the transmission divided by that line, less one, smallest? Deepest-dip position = 1715.0 keV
